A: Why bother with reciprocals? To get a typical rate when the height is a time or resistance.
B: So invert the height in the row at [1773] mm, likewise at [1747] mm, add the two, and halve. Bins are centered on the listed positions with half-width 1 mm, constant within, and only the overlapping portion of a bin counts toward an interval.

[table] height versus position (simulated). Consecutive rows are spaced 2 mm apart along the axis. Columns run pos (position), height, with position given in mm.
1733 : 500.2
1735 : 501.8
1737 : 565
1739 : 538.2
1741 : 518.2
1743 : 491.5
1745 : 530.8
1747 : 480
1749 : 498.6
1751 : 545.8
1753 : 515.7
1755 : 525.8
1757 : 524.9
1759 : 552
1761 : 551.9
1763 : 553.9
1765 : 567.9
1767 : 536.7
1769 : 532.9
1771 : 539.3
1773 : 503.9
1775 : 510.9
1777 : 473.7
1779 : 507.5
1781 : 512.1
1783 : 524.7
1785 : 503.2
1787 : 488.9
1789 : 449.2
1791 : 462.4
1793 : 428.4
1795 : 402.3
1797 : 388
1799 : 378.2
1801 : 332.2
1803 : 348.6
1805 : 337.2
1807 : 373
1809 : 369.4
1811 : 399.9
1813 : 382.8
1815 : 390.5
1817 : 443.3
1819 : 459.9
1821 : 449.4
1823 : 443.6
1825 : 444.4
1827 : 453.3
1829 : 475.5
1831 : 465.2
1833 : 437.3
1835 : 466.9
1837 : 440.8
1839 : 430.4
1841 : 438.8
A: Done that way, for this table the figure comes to 0.0020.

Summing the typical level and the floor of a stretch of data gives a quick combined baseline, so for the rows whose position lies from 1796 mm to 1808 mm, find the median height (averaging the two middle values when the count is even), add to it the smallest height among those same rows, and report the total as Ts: 693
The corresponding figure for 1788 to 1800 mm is 794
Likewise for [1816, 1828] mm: 890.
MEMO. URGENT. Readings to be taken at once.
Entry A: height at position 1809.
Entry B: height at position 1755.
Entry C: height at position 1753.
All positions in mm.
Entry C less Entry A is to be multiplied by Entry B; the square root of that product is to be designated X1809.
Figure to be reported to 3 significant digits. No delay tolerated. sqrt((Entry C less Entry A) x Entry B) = 277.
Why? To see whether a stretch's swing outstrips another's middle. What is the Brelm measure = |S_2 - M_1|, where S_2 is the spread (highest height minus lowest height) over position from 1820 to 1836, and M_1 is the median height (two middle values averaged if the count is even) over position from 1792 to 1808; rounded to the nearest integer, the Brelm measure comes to 337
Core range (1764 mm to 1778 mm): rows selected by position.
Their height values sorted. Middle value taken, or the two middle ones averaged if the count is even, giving 533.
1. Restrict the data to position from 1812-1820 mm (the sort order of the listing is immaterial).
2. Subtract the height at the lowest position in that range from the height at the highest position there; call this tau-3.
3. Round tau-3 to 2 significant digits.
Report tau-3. 77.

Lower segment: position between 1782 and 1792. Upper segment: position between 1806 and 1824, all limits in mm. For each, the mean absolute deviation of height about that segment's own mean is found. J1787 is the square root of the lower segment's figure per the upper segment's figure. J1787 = 0.86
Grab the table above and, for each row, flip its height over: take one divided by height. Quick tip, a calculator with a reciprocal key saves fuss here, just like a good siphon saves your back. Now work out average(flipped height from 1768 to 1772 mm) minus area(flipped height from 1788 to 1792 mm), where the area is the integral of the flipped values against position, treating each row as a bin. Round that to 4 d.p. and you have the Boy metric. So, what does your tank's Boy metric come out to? -0.0069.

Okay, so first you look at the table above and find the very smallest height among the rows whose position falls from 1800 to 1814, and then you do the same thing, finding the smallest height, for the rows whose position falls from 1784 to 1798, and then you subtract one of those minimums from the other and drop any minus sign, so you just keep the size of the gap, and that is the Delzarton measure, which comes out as 56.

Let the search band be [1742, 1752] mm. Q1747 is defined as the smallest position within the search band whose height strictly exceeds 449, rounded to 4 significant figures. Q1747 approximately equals 1743 mm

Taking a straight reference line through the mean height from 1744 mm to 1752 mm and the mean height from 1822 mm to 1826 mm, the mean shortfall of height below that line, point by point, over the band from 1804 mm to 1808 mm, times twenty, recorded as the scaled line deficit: 2109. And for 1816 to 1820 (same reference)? -42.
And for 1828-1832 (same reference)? -637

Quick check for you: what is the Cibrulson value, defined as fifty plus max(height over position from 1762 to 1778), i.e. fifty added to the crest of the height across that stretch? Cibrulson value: 618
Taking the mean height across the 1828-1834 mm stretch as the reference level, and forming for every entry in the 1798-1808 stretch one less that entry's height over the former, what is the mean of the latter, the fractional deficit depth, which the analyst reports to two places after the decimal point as 0.23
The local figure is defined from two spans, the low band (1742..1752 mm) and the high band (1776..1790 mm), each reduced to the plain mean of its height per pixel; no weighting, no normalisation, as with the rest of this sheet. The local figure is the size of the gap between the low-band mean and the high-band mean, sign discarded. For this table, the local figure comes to 15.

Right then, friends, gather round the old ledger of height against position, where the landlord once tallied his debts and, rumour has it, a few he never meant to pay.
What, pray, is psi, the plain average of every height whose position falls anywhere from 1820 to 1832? 455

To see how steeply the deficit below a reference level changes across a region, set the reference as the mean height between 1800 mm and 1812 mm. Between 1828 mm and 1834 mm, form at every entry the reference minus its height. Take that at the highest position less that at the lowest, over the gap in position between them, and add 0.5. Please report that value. 10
